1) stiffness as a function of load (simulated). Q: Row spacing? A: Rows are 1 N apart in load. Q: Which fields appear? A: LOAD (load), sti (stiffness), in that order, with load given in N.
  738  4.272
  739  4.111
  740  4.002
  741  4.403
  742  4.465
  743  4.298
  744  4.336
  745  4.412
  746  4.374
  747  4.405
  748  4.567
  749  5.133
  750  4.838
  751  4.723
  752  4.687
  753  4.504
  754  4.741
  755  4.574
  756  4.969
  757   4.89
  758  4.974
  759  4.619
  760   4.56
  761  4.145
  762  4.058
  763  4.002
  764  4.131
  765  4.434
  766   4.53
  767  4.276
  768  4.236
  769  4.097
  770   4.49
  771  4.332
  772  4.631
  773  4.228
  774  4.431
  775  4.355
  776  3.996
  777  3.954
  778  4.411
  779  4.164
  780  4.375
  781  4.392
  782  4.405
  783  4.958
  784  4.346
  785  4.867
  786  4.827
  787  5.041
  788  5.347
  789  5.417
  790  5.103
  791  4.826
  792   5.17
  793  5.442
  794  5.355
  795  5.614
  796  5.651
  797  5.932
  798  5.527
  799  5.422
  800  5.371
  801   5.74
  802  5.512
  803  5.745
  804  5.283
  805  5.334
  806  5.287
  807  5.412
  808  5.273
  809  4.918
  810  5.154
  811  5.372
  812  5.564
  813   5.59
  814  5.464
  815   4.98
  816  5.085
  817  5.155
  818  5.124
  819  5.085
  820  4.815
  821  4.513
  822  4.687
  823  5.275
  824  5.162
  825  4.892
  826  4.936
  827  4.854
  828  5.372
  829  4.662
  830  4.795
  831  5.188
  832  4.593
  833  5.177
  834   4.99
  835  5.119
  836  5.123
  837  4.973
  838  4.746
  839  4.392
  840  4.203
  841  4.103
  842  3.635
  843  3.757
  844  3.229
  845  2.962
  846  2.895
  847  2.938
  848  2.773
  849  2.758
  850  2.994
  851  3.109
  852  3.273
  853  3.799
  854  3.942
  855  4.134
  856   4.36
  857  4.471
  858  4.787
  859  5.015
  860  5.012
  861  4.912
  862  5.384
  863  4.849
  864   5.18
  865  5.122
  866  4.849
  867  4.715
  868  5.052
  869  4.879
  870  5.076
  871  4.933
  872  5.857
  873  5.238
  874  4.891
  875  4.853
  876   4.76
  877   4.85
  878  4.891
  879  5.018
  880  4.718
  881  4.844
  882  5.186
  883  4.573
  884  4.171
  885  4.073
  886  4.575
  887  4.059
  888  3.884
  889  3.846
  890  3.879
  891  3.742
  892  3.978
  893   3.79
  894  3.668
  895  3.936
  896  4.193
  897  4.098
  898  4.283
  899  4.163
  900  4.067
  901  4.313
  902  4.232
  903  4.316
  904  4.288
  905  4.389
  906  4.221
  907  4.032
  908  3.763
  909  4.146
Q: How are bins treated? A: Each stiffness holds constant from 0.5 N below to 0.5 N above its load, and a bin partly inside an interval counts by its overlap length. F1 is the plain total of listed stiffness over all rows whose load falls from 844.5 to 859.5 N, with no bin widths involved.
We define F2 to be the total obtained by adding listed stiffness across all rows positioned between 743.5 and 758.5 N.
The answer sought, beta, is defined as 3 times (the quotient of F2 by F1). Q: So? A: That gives 3.9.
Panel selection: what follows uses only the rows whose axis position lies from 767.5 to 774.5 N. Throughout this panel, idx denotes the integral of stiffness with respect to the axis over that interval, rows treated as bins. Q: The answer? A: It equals 30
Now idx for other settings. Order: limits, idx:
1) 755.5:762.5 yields 32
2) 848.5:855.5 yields 24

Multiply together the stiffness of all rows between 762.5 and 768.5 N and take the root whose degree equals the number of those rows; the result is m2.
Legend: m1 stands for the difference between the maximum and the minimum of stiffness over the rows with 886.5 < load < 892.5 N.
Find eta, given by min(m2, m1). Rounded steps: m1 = 0.32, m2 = 4.26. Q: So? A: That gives 0.32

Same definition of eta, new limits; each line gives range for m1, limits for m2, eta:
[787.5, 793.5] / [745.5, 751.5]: 0.62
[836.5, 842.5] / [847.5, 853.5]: 1.34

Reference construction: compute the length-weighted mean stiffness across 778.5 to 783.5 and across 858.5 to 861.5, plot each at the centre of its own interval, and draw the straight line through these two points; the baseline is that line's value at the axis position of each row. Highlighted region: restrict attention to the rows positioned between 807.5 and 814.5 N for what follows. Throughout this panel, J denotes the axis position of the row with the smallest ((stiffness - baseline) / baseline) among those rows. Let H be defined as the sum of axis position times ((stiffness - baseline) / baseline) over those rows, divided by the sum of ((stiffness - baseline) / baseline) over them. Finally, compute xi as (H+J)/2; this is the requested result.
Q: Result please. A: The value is 810.2 N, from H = 811.4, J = 809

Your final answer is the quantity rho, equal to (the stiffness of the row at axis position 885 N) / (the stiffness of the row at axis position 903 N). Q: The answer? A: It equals 0.9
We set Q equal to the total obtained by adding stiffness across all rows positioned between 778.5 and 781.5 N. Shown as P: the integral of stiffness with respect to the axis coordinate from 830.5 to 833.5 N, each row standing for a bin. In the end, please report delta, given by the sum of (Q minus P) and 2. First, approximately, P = 15.0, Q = 12.9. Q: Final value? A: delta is 0.0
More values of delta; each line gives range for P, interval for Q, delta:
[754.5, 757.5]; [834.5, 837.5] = 2.8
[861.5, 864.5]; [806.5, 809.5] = 2.2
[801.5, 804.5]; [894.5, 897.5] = -2.3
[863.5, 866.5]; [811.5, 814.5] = 3.5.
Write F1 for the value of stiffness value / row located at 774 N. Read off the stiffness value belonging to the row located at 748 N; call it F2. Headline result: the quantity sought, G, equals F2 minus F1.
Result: 0.1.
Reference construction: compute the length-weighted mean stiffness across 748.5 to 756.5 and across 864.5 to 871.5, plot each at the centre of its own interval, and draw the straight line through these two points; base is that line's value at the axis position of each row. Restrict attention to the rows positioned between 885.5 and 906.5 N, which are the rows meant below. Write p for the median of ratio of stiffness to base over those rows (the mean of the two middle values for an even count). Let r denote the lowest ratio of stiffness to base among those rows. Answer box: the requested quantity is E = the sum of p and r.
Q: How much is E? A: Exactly 1.6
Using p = 0.82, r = 0.74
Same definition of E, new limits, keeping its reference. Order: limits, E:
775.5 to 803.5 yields 1.9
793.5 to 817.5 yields 2.1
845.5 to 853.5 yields 1.2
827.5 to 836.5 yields 2.0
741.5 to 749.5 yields 1.8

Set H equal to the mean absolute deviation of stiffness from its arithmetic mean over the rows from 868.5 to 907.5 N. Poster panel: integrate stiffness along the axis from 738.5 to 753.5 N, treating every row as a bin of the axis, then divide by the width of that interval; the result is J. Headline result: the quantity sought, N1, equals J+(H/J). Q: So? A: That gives 4.6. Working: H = 0.4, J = 4.5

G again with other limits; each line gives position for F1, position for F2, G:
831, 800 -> 0.2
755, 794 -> 0.8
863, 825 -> 0.0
